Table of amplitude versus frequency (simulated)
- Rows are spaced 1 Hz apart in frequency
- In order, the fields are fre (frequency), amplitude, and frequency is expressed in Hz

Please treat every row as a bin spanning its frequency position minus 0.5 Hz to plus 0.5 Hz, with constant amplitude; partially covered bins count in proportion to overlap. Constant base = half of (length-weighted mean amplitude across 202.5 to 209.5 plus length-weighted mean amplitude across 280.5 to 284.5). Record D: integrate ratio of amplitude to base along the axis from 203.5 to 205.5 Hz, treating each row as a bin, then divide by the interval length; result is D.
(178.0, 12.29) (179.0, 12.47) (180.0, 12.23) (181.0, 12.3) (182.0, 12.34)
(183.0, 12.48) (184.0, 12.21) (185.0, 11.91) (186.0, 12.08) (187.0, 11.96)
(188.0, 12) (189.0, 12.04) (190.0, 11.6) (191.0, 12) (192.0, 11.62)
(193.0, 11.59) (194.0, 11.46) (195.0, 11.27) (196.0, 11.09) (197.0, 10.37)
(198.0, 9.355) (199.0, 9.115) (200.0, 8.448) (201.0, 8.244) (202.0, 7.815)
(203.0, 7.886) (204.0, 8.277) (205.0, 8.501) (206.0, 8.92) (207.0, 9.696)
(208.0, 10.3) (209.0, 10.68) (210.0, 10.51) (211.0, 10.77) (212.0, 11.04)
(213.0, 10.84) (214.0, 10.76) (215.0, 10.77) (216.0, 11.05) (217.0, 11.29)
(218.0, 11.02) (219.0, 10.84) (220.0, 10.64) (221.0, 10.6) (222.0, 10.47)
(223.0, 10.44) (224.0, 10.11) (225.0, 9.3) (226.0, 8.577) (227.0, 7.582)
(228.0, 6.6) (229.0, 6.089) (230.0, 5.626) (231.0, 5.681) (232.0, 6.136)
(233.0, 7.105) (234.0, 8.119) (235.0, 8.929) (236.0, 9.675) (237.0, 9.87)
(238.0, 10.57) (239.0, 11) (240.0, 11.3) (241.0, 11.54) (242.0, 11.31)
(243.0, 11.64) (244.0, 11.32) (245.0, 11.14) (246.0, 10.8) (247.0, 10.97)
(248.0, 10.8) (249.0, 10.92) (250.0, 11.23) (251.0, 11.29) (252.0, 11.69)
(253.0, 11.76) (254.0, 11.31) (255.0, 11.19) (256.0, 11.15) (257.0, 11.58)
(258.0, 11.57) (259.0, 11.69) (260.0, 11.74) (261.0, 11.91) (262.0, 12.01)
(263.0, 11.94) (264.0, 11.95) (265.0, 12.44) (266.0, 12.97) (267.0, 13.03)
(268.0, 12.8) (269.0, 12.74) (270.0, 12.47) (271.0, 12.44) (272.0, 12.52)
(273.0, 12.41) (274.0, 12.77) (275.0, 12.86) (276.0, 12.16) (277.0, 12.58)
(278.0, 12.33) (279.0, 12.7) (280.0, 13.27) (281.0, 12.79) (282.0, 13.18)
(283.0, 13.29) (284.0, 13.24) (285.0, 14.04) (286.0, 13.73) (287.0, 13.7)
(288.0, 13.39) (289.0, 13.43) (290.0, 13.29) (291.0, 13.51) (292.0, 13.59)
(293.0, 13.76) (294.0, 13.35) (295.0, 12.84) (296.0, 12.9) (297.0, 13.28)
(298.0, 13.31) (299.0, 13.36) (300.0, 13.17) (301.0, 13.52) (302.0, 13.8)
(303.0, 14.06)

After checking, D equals 0.75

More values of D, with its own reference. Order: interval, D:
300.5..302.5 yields 1.22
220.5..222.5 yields 0.94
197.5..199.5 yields 0.83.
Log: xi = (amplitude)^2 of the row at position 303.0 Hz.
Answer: 198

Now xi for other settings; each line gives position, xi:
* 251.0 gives 127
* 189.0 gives 145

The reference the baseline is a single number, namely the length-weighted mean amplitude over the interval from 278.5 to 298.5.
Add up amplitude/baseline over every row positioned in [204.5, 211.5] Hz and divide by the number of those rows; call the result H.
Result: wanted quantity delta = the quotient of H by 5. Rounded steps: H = 0.74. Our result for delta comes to 0.149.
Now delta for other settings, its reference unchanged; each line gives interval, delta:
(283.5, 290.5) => 0.203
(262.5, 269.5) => 0.188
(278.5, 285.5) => 0.198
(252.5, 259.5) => 0.172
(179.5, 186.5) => 0.183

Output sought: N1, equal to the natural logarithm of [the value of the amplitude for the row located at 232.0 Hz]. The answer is 1.81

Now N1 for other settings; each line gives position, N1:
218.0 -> 2.40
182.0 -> 2.51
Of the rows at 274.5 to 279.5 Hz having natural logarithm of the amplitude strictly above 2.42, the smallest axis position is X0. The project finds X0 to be 275.0 Hz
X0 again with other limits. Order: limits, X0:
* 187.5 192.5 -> 188.0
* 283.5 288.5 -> 284.0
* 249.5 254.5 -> 251.0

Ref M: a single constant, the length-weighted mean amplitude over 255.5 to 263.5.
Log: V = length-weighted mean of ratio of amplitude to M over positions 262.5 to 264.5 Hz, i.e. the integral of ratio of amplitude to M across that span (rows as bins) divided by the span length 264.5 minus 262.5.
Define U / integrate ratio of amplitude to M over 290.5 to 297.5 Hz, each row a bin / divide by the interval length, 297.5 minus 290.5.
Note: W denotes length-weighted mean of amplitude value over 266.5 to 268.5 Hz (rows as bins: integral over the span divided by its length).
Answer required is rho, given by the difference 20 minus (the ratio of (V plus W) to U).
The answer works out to 7.8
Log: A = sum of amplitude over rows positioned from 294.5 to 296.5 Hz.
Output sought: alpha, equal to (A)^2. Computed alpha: 663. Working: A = 26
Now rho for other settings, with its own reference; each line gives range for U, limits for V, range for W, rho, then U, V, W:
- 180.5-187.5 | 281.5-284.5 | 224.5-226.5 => 10.3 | 1.04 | 1.1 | 8.9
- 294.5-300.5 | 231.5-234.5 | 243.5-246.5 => 9.6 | 1.12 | 0.6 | 11.1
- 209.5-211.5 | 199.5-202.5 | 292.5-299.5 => 4.7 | 0.91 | 0.7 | 13.3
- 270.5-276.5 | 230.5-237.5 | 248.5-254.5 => 8.8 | 1.07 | 0.7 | 11.4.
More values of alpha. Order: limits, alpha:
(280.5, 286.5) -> 6443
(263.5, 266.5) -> 1396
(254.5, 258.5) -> 2069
